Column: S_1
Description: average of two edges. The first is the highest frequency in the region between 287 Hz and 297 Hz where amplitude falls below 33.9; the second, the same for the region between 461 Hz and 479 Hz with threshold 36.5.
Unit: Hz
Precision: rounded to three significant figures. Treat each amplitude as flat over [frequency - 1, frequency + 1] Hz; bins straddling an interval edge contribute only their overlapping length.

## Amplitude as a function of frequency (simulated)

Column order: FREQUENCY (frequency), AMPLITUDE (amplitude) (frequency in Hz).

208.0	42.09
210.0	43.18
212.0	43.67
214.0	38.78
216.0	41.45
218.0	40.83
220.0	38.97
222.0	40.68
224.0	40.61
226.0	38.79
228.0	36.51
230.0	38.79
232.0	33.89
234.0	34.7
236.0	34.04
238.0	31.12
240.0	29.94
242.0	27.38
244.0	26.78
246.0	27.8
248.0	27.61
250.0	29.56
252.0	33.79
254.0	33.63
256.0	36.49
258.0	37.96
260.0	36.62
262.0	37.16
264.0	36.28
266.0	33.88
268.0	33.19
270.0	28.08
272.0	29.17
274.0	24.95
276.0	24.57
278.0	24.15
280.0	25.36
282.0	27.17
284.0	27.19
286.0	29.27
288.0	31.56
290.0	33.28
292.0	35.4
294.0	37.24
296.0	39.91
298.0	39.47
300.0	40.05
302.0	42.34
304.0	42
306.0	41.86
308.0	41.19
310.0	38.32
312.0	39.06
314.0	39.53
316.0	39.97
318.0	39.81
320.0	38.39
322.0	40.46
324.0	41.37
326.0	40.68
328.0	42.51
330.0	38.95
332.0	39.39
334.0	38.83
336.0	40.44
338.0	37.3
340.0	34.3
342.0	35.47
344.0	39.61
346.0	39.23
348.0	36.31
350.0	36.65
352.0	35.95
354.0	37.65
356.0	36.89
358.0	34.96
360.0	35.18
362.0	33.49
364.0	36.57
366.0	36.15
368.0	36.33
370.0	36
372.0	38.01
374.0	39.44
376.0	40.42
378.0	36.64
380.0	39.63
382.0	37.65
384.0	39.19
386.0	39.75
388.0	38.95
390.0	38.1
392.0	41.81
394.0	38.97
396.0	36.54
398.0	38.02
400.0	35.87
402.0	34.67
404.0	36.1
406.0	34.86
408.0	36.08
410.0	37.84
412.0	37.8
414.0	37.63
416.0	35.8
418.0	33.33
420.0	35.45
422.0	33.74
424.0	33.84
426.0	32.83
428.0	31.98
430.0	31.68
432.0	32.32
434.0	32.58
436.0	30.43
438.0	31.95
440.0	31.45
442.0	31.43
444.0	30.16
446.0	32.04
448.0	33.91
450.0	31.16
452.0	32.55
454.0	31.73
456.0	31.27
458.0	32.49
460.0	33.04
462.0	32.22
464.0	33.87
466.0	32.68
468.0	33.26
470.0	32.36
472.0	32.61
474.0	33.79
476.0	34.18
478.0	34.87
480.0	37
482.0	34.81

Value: 384 Hz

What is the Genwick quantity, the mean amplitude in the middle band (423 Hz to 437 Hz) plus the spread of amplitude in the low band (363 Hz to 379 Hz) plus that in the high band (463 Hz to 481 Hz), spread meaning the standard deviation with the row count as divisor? 35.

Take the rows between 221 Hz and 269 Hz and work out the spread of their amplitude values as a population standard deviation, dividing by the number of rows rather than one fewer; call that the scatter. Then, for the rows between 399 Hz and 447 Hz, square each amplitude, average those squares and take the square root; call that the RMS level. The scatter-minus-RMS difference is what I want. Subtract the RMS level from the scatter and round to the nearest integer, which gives -30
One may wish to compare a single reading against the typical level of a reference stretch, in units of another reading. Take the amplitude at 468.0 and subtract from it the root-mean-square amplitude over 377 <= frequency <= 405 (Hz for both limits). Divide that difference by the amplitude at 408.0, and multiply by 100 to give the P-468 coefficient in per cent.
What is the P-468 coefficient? -13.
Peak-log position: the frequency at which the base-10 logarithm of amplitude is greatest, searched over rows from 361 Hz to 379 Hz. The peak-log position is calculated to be 376.0 Hz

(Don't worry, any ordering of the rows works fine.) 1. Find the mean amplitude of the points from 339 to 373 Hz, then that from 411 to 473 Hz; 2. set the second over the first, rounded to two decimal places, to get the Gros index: 0.90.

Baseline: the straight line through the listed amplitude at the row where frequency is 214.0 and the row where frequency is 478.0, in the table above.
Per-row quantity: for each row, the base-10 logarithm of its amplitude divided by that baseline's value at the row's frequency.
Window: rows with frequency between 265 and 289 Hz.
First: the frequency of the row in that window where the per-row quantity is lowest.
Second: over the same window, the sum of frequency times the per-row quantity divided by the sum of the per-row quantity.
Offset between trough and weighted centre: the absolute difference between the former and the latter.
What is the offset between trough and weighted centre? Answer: 0.4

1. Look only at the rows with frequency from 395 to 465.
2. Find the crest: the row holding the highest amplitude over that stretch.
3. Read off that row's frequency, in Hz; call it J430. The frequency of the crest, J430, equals 398.0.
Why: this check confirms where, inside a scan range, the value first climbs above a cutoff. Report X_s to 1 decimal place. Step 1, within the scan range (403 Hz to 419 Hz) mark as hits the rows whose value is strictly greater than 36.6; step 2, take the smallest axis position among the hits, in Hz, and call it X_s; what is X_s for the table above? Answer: 410.0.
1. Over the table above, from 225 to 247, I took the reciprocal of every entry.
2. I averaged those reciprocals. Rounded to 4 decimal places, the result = 0.0311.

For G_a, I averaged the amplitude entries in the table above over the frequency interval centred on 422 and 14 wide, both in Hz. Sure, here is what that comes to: 34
